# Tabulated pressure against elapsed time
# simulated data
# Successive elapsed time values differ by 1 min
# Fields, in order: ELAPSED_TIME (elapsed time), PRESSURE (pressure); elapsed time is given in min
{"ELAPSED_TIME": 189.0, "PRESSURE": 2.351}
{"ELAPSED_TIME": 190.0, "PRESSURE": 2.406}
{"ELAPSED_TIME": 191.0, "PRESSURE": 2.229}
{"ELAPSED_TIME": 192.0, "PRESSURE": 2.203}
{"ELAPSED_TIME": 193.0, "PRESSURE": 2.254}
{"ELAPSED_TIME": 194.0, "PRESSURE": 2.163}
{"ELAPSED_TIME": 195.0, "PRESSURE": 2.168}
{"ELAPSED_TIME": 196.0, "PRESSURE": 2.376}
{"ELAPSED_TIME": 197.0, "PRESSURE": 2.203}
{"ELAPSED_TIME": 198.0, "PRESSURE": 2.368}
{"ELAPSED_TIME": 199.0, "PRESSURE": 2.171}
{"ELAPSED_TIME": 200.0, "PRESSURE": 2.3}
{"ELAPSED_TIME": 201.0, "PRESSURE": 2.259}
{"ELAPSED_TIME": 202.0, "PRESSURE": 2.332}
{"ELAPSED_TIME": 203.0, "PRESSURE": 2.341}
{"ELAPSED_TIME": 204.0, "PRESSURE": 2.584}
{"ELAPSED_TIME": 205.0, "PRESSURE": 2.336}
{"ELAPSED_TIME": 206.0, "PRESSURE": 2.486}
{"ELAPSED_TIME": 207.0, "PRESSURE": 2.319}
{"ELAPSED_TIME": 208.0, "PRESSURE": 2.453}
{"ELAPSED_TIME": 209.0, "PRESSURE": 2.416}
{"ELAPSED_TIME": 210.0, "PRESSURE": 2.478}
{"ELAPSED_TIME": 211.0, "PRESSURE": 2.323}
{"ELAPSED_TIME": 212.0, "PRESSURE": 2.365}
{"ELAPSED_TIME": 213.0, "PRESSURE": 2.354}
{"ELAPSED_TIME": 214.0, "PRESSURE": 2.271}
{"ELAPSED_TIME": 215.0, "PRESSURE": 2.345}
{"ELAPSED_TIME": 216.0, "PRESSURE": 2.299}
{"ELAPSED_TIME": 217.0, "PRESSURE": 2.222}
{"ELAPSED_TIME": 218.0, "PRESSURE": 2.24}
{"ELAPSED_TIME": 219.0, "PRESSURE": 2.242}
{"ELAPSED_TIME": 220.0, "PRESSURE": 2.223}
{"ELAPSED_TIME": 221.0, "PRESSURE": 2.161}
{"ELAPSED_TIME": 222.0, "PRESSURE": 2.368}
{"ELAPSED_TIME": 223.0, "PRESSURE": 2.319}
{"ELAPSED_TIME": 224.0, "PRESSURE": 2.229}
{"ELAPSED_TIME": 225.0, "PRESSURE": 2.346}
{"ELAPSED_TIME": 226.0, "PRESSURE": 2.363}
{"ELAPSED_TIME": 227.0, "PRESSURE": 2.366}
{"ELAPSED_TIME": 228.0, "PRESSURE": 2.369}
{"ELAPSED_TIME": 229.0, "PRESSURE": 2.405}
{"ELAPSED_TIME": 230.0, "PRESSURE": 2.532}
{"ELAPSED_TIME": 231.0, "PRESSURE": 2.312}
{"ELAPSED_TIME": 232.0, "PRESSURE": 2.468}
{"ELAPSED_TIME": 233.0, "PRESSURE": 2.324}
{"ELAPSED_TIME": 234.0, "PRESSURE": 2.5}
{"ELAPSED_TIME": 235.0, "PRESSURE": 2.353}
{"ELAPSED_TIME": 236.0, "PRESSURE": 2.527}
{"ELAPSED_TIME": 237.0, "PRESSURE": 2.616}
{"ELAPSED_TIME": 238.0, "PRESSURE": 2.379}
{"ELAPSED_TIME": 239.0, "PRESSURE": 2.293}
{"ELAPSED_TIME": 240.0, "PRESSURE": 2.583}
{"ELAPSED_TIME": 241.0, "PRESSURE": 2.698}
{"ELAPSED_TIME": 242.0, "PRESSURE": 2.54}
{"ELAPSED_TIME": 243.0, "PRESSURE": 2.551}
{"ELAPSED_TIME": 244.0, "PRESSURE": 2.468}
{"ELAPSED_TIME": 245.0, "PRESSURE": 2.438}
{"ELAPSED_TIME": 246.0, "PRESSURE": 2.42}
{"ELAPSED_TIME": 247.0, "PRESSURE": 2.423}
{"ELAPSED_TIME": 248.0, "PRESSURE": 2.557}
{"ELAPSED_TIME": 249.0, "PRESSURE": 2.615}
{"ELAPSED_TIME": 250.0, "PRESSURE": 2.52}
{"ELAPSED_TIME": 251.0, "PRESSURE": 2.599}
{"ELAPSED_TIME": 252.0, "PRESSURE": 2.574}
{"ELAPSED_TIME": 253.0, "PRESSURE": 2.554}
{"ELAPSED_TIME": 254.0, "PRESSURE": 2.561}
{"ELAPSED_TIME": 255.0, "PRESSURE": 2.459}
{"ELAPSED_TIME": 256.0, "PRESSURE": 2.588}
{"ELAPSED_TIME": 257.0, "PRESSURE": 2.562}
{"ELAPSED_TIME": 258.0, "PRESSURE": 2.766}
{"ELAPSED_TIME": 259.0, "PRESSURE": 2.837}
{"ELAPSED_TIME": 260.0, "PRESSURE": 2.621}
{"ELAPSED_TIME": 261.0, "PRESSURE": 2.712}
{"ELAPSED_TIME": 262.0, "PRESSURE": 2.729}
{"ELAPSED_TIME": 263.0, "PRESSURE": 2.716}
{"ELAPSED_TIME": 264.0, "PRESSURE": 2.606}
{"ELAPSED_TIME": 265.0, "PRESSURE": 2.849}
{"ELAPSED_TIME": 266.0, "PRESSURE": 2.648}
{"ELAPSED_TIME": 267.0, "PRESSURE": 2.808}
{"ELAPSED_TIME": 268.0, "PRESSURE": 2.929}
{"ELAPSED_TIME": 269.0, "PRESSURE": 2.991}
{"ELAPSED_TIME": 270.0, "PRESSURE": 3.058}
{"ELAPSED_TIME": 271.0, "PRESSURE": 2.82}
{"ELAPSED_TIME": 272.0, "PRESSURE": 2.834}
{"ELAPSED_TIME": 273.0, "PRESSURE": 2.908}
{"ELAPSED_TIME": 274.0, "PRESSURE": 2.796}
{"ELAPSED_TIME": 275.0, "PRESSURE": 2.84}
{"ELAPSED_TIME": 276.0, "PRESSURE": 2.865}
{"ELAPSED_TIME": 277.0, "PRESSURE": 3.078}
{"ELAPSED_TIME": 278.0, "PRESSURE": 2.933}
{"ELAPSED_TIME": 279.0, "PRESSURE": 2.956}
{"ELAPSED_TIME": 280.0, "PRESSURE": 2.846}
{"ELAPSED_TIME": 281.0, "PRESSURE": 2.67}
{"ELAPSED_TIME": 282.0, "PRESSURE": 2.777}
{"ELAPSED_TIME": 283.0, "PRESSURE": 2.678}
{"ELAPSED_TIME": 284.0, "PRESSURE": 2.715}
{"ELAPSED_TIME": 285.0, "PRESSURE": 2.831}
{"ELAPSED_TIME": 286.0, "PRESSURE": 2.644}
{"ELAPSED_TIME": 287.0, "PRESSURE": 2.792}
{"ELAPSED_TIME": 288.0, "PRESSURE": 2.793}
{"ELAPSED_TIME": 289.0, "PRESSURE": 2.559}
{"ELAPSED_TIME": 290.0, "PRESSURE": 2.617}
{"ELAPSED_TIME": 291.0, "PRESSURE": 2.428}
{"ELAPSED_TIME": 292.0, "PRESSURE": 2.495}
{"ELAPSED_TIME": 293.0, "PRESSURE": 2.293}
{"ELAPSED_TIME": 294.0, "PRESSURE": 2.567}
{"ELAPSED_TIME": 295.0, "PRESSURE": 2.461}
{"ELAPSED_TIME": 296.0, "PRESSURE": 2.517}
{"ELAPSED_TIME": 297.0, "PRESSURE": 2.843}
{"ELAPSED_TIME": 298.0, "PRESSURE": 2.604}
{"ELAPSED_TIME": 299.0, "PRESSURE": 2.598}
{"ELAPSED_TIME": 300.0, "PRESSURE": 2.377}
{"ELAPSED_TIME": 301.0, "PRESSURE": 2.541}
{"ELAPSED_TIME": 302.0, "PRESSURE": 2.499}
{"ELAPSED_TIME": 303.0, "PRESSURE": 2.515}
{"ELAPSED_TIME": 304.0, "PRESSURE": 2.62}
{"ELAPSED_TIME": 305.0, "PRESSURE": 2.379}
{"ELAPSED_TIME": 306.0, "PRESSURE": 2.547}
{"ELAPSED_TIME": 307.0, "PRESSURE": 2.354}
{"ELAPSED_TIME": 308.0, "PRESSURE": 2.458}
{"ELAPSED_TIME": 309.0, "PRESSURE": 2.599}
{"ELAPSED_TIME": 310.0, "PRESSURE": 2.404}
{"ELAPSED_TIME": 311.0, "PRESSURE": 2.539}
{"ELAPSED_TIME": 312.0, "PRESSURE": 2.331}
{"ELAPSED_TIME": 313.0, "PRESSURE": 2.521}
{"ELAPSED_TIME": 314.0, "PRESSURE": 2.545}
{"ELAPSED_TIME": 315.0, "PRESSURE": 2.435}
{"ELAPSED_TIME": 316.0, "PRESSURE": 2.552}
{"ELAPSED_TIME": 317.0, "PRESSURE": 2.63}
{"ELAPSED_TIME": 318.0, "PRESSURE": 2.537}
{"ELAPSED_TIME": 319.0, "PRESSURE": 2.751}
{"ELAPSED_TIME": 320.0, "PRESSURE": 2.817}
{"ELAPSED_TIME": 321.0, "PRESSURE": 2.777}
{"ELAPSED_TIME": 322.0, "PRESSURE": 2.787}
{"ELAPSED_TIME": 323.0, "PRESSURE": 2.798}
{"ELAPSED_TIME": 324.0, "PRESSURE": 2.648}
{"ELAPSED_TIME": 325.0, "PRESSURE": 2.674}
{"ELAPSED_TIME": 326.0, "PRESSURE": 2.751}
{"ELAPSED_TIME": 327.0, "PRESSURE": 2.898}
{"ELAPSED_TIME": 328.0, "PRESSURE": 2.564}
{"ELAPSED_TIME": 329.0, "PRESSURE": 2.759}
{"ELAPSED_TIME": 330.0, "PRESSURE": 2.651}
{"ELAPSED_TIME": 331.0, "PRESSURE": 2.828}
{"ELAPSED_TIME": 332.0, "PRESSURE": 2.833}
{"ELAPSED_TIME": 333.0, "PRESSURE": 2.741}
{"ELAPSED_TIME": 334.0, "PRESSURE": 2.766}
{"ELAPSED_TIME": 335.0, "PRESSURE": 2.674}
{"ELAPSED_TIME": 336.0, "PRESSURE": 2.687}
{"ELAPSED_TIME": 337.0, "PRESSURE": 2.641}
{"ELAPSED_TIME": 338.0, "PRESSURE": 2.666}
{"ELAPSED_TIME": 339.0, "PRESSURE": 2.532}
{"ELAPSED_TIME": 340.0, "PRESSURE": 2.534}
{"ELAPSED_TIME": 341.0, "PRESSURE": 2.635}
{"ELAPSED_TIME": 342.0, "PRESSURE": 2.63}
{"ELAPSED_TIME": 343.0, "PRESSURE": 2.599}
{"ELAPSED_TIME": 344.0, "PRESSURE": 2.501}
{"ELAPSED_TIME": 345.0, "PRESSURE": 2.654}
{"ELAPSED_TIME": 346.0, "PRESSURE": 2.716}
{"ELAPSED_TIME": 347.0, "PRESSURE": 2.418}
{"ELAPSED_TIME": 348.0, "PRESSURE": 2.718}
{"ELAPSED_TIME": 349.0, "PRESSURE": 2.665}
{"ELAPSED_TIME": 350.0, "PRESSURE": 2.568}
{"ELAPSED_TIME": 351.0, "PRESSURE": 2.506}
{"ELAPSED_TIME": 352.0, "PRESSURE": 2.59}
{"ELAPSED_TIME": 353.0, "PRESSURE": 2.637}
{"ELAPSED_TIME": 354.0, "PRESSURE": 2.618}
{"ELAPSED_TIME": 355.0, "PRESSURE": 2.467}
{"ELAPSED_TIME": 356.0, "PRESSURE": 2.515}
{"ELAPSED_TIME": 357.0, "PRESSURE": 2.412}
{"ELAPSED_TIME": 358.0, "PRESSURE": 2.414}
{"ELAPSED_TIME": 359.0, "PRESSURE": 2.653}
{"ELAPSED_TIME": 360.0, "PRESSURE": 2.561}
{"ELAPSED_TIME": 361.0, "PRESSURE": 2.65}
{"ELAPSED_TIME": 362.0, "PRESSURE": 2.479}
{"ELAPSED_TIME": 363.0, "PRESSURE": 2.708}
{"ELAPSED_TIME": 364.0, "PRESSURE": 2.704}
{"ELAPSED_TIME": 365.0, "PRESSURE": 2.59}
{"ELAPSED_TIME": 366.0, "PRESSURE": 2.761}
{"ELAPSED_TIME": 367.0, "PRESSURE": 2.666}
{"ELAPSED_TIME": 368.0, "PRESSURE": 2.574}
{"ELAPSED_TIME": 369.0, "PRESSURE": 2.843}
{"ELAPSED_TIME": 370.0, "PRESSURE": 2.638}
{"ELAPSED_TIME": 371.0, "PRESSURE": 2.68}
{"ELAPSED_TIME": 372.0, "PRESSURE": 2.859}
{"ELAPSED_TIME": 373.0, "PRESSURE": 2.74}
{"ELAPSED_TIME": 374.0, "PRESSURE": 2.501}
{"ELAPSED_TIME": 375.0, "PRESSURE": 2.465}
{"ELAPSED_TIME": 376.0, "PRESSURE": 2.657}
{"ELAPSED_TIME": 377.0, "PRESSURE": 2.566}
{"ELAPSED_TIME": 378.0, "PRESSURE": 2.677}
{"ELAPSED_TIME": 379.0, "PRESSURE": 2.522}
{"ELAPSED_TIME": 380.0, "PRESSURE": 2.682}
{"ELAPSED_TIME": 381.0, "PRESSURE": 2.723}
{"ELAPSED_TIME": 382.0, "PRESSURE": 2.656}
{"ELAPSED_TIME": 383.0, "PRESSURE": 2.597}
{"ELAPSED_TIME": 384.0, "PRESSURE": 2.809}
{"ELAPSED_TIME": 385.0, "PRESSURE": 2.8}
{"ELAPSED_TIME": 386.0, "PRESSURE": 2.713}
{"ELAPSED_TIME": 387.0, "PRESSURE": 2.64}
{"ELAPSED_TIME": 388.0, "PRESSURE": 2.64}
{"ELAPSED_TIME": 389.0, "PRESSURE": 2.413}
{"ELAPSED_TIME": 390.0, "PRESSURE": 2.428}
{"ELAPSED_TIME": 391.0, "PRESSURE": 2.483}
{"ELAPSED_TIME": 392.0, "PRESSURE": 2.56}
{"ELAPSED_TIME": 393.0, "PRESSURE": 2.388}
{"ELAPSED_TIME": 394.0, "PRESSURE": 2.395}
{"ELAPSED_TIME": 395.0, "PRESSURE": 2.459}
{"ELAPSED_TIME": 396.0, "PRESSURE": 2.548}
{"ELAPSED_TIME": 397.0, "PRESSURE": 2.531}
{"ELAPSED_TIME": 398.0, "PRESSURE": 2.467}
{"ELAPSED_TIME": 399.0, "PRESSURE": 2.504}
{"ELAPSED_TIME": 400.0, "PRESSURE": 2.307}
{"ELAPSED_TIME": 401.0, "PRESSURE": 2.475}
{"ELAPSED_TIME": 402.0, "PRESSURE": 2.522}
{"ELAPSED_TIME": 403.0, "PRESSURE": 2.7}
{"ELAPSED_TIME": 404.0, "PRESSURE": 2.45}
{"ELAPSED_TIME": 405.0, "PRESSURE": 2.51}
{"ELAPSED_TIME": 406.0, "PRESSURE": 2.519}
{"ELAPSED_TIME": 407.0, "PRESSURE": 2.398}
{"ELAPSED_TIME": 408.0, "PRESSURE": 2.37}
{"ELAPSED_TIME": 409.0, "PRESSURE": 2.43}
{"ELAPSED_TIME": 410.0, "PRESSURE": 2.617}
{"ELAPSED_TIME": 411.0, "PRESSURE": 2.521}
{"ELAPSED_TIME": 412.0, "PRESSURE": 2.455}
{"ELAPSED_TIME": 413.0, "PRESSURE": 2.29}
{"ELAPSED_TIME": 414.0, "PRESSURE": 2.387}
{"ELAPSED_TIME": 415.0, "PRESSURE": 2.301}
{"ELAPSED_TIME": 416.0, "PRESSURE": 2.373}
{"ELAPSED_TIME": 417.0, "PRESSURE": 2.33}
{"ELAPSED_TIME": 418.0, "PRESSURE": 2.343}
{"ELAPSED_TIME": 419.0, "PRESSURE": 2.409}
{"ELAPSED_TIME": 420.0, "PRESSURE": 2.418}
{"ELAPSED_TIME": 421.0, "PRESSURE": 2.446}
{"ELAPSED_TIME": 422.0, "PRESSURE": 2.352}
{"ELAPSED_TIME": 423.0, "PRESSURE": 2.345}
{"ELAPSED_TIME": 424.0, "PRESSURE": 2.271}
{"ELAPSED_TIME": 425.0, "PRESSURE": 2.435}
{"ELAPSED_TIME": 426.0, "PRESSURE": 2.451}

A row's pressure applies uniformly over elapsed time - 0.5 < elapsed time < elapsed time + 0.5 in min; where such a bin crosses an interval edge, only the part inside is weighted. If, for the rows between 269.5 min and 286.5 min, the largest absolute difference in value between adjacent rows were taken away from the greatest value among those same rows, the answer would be 2.84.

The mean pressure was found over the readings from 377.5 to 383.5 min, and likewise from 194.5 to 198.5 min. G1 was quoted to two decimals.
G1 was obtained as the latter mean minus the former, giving -0.36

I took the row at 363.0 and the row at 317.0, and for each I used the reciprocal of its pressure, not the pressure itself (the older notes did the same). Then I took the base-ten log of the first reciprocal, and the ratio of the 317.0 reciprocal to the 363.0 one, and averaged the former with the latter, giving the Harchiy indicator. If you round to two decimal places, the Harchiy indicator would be 0.30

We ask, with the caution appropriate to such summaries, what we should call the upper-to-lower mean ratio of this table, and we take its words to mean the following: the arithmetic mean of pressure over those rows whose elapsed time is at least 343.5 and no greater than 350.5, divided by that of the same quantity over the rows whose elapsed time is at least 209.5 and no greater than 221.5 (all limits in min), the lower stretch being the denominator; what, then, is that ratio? 1.14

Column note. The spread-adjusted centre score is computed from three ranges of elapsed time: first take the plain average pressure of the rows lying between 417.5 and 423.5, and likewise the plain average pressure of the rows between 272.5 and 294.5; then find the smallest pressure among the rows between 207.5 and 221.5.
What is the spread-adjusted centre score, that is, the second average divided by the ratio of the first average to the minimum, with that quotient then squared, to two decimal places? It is 6.12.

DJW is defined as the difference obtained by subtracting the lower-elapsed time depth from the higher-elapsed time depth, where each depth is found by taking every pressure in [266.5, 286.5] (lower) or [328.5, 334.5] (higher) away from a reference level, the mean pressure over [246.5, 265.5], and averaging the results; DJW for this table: 0.1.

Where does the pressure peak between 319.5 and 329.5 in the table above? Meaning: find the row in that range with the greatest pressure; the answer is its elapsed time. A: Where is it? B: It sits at 327.0 min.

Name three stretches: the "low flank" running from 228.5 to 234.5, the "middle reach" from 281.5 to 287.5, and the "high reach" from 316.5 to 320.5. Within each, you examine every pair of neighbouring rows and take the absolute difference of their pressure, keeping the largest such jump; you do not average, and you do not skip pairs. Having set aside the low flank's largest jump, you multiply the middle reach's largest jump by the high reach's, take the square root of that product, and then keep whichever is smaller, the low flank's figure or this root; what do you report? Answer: 0.200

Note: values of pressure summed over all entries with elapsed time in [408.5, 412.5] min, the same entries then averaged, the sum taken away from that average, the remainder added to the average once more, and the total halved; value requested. -2.51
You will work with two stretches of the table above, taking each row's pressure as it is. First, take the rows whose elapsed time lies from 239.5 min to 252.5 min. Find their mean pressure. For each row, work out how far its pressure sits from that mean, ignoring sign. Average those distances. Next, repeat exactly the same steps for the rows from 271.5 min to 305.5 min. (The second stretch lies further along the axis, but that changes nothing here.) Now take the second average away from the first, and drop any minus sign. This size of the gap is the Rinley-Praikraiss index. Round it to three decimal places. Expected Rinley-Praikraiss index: 0.096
